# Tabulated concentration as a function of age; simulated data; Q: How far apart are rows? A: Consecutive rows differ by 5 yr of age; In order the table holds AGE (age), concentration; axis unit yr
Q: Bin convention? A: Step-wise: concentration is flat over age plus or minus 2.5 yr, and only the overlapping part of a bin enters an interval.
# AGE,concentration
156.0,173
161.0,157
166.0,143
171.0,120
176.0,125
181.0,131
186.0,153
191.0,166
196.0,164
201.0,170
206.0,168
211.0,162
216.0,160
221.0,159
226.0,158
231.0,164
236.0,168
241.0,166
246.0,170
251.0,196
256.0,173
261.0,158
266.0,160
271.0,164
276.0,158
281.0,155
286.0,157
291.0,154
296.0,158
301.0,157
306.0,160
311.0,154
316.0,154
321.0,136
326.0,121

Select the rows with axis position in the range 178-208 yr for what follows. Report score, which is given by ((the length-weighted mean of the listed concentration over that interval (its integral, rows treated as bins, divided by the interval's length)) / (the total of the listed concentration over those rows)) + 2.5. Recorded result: 2.67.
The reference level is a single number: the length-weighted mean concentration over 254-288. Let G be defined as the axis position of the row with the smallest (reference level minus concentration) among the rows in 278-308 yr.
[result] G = 306.0 yr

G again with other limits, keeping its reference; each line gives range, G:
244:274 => 251.0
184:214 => 201.0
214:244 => 236.0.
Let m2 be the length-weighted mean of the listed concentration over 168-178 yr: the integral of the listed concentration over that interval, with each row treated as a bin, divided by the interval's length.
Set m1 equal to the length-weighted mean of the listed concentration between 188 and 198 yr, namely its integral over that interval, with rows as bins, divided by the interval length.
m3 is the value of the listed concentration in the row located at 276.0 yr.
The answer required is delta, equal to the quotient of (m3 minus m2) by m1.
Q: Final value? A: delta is 0.21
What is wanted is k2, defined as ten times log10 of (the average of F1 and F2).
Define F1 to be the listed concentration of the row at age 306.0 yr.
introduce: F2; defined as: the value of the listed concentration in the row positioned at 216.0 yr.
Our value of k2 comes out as 22.0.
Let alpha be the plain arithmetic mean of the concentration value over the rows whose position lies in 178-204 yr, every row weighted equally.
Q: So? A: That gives 156.8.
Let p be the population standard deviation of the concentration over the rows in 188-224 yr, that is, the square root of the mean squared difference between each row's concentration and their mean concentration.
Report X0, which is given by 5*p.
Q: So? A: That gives 19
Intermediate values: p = 4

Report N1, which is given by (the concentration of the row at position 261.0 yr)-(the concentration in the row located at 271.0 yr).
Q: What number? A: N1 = -6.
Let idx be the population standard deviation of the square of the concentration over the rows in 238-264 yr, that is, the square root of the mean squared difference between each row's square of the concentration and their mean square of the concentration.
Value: 4547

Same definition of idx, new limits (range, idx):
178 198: 4120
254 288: 1857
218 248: 1445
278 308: 612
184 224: 1655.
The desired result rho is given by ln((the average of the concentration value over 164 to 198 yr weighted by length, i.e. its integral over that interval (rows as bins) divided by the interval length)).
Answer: 4.96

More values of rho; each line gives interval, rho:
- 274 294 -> 5.05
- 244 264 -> 5.16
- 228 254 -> 5.15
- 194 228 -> 5.09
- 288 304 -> 5.05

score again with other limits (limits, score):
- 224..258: 2.64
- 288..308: 2.75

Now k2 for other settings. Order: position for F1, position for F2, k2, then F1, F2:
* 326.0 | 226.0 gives 21.4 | 121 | 158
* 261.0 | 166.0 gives 21.8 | 158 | 143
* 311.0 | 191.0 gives 22.0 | 154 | 166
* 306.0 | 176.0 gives 21.5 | 160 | 125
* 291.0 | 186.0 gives 21.9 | 154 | 153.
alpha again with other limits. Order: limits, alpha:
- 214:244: 162.5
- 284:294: 155.5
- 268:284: 159.0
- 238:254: 177.3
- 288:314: 156.6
